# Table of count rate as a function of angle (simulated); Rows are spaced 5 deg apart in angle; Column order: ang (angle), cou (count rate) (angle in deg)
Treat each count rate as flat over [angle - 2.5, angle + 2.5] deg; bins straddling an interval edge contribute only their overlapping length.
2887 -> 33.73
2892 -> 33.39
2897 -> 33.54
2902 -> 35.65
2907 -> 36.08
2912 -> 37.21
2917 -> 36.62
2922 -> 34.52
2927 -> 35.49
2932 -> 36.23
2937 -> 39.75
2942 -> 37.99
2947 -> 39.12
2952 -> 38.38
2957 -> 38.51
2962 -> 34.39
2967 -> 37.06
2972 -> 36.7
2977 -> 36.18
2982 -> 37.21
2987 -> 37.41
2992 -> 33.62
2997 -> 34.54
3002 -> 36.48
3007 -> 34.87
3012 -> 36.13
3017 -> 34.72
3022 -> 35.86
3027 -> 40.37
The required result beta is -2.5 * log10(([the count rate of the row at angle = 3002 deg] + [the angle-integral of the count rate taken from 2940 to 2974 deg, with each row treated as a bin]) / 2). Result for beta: -7.04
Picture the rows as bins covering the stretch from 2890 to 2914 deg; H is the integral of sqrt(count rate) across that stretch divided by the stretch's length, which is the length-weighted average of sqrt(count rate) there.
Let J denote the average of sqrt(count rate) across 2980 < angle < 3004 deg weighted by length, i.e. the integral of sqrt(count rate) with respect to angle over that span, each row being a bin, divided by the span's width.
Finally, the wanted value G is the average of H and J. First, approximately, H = 5.93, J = 5.98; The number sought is 5.96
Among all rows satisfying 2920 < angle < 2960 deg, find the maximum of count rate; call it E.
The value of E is 39.75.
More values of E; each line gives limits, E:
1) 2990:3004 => 36.48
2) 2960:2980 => 37.06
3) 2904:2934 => 37.21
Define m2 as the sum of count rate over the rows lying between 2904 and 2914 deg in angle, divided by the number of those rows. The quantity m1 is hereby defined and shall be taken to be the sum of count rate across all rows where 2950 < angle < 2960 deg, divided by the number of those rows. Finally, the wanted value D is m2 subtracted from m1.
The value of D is 1.8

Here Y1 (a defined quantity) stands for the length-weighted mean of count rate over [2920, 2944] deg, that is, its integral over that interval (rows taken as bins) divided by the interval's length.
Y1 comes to 36.8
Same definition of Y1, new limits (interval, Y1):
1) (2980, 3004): 35.8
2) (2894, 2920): 35.7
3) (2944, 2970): 37.5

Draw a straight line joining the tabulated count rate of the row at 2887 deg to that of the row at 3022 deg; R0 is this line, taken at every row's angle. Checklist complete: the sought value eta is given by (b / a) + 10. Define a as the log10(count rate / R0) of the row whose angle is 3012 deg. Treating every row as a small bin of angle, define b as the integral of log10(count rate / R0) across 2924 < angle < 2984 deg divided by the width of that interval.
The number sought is 15.6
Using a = 0.005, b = 0.0291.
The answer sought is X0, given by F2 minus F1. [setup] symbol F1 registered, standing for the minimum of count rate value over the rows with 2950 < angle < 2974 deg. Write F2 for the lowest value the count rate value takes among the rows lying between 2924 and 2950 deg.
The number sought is 1.1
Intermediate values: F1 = 34.39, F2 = 35.49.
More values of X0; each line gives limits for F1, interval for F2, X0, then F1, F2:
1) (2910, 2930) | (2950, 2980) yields -0.1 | 34.52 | 34.39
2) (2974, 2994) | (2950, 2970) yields 0.8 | 33.62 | 34.39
